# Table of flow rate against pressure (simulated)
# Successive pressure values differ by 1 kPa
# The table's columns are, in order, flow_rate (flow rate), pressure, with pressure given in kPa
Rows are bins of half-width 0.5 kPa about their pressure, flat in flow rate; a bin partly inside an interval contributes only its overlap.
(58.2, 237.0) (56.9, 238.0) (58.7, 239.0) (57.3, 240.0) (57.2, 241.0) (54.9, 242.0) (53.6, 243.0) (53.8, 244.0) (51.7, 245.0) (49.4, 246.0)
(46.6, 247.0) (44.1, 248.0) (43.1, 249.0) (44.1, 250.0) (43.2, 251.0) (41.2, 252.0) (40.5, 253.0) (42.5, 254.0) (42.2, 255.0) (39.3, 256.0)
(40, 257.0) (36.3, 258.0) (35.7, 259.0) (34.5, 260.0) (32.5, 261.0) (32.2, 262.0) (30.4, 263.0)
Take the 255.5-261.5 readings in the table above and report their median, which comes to 36.0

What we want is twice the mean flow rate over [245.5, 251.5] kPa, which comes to 90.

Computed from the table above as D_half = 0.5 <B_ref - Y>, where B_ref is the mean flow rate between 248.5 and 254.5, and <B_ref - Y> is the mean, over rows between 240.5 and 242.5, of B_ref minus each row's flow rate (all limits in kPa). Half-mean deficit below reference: -6.8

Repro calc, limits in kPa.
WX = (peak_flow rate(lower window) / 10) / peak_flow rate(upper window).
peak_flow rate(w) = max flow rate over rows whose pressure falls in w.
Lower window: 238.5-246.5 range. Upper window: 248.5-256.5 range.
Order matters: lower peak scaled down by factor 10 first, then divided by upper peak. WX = 0.133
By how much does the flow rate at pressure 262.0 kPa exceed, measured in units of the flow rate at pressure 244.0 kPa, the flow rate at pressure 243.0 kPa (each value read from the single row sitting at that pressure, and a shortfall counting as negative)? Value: -0.40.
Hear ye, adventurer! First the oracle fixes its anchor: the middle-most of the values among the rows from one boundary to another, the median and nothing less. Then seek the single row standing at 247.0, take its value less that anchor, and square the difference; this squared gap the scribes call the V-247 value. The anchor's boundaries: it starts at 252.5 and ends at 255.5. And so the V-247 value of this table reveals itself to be 19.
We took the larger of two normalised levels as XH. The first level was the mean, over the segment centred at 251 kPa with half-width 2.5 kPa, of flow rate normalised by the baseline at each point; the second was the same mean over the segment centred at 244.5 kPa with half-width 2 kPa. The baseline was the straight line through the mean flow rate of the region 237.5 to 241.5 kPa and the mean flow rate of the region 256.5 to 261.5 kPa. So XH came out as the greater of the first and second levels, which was 1.00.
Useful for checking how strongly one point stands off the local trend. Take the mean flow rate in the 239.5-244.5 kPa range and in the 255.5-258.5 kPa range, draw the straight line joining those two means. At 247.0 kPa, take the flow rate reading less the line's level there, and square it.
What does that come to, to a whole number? 10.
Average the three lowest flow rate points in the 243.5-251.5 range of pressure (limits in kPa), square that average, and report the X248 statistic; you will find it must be 1889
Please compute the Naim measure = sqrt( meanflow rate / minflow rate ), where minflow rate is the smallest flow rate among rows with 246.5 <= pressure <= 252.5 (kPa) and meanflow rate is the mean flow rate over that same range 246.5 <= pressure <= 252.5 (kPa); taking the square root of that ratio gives 1.03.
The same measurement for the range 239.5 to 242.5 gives 1.01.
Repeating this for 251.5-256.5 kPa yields 1.02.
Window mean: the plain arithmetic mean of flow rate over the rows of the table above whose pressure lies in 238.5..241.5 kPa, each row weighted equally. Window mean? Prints 58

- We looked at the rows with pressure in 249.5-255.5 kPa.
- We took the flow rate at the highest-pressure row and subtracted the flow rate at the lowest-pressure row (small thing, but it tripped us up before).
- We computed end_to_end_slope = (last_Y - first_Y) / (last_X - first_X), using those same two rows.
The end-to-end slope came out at -0.4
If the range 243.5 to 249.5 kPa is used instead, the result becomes -2.1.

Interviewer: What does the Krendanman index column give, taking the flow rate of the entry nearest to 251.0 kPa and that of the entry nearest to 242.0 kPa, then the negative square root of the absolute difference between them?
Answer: -3.4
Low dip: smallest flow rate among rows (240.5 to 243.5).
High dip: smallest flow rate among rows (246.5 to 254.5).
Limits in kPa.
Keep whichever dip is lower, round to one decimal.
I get 40.5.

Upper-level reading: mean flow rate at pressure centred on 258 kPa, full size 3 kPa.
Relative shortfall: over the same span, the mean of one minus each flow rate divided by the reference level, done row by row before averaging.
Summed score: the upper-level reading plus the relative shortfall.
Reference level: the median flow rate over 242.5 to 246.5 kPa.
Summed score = 38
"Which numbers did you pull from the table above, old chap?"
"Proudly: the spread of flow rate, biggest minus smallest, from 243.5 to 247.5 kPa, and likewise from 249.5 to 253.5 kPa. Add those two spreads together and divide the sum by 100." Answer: 0.11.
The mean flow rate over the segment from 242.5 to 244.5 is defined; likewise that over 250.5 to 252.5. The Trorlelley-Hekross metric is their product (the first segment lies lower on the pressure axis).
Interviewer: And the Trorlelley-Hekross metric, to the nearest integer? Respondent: 2266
